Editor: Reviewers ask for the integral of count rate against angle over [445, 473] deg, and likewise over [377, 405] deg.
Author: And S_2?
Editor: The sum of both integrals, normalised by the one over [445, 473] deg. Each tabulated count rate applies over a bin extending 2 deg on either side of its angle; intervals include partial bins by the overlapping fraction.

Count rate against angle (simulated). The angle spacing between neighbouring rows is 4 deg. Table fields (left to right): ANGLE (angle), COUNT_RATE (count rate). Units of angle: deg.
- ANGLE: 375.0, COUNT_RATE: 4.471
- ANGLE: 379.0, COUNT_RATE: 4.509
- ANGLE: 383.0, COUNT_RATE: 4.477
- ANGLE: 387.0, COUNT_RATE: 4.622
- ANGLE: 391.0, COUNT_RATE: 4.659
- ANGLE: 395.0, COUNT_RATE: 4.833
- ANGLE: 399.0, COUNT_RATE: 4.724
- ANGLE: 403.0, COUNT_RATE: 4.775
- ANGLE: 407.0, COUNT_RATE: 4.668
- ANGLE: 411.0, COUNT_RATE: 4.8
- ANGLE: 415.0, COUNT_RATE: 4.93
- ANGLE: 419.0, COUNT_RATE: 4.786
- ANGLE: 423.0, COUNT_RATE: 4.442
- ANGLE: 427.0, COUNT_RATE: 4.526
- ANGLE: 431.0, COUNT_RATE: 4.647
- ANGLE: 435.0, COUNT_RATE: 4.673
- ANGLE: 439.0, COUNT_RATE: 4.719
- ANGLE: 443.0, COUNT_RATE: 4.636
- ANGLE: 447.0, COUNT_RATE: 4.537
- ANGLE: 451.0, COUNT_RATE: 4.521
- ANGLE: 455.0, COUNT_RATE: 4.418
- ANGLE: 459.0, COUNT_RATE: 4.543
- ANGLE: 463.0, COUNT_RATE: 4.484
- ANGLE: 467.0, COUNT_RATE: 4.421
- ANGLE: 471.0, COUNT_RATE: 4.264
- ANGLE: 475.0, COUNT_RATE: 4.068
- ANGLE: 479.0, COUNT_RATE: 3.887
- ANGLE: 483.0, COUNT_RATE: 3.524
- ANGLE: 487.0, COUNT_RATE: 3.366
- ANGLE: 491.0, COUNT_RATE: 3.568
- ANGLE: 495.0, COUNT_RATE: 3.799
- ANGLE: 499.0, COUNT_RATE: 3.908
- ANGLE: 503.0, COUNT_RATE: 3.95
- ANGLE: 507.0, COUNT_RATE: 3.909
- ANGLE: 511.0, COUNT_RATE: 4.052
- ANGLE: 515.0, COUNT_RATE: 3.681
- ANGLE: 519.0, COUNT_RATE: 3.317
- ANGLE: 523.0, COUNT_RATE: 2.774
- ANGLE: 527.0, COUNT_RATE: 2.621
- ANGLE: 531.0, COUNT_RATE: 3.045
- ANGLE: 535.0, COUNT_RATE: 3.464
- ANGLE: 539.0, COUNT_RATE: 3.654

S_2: 2.05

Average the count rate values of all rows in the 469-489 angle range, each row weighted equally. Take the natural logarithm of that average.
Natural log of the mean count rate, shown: 1.34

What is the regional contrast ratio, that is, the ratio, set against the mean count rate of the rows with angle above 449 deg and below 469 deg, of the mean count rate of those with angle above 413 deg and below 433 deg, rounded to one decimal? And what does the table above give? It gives 1.0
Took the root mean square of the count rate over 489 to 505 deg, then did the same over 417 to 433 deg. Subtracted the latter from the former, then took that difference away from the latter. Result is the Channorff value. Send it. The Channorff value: 5.4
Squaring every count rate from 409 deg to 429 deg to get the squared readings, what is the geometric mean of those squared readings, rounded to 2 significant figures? 22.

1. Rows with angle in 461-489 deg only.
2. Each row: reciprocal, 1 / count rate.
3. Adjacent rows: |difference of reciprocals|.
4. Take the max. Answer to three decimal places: 0.027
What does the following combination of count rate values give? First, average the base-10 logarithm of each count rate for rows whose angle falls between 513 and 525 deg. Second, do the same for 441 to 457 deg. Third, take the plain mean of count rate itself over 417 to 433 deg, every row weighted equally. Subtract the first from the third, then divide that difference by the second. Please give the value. 6.24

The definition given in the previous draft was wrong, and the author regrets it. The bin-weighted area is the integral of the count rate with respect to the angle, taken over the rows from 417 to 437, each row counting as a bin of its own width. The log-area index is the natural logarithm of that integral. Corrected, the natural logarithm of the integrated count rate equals 4.53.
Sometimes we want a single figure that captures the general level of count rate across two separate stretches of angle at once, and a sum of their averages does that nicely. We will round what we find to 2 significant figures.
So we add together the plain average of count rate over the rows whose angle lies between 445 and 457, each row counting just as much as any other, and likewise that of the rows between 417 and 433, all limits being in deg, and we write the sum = 9.1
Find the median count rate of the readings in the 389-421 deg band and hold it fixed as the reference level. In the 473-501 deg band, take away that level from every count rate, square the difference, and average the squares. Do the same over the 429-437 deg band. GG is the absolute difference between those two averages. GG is 1.1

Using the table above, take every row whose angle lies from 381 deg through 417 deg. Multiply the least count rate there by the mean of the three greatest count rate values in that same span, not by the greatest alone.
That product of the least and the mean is 22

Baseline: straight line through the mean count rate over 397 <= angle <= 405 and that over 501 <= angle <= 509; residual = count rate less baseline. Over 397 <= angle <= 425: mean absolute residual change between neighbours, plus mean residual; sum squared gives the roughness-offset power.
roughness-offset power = 0.05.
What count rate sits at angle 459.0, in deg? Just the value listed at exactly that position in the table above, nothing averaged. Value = 4.543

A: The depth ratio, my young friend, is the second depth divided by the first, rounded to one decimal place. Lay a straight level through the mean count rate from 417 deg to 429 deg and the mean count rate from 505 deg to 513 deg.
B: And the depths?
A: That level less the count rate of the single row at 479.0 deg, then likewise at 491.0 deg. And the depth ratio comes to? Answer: 1.8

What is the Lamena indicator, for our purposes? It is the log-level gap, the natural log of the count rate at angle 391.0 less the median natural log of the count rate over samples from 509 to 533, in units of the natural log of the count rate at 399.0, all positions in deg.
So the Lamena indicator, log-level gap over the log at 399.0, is 0.25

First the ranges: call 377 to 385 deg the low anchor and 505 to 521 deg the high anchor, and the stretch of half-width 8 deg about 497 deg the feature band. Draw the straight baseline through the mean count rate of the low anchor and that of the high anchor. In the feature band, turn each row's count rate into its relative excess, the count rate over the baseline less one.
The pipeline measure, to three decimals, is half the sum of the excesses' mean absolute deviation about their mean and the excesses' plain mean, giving 0.016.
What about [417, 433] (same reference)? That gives 0.056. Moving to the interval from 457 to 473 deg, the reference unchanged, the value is 0.059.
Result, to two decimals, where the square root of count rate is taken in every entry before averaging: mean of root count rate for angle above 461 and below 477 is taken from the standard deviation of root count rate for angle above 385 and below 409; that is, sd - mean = -2.06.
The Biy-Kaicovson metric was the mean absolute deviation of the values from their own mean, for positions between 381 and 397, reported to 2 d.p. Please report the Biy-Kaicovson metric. 0.10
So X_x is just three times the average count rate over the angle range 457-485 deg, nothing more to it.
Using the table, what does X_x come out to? 12.5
